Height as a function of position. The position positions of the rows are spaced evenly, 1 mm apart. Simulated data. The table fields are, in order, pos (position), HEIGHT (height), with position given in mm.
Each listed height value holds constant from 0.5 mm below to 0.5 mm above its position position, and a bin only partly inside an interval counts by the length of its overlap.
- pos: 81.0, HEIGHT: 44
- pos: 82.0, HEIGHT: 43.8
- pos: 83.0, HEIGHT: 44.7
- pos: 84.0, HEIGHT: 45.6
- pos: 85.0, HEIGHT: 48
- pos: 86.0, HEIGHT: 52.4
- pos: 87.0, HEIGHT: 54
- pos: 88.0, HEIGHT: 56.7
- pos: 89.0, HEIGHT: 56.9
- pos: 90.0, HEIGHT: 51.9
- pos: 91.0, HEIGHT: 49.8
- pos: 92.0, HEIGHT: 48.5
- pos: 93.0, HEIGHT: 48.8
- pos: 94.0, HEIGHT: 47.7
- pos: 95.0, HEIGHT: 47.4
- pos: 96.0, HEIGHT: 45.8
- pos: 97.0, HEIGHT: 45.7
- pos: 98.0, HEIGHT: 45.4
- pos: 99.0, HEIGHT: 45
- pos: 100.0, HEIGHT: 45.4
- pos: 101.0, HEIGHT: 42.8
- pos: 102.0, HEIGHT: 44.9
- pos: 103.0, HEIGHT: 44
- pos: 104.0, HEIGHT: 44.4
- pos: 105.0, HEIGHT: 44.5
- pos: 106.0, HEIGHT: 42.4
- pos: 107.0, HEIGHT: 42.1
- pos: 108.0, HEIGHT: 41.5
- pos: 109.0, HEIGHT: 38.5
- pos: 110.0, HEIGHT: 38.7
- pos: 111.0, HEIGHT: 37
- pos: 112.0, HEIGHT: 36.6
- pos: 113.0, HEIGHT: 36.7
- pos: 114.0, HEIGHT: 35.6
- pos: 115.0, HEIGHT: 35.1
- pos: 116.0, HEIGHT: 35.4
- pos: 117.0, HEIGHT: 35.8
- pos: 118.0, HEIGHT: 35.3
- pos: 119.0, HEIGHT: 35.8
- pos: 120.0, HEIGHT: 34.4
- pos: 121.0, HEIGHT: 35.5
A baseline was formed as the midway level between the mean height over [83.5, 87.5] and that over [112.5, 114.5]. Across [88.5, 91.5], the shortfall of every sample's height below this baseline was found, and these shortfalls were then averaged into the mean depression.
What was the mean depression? -10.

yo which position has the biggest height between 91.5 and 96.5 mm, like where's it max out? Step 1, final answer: 93.0 mm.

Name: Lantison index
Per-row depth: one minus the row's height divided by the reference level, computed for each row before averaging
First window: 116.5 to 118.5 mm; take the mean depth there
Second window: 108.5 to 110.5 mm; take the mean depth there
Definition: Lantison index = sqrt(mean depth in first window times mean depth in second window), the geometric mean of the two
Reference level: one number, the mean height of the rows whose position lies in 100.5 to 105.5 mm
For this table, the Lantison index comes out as 0.16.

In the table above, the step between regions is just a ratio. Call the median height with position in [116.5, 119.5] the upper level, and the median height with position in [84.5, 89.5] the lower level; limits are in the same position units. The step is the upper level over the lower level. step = 0.66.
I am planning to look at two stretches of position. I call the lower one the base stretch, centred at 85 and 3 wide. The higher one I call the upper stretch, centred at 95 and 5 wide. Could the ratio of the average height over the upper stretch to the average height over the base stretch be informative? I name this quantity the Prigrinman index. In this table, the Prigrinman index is 0.97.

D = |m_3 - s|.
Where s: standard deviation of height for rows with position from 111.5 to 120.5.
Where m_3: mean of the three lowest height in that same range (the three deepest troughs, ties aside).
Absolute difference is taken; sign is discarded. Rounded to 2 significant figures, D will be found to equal 34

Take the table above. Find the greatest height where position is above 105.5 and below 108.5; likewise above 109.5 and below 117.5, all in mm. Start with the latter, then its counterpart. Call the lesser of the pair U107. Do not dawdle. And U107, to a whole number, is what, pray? 39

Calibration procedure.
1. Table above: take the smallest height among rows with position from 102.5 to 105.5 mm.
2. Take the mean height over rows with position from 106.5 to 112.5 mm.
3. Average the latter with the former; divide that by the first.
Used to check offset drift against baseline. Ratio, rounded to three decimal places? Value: 0.944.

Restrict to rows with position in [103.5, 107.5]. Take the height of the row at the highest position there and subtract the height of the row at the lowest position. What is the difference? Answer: -2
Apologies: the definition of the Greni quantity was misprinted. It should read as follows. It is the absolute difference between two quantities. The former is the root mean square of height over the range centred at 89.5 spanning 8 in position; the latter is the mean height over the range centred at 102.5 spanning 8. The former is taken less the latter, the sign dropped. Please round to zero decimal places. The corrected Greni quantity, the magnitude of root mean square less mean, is 8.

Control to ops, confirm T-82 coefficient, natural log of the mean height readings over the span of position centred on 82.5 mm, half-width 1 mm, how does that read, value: 3.79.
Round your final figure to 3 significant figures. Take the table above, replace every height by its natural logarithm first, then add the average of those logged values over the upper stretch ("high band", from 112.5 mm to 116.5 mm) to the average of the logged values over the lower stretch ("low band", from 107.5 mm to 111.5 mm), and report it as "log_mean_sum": 7.24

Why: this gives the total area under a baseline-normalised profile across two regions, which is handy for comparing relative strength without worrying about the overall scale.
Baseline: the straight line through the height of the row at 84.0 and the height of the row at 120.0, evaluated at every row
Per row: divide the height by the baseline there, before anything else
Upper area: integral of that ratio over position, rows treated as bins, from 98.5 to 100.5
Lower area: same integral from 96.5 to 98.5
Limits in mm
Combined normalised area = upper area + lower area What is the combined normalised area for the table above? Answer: 4.42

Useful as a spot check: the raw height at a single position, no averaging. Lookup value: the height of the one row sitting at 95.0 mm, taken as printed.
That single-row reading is 47.4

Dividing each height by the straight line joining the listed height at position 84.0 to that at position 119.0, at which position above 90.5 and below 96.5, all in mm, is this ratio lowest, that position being 96.0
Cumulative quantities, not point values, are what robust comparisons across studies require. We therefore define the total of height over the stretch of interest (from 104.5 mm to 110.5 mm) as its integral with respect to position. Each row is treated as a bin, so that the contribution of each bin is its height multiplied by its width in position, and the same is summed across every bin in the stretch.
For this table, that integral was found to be 248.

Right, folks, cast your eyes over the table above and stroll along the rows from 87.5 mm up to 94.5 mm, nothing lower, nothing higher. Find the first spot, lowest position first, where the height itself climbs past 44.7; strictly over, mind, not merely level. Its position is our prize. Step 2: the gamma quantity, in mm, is 88.0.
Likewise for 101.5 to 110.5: 102.0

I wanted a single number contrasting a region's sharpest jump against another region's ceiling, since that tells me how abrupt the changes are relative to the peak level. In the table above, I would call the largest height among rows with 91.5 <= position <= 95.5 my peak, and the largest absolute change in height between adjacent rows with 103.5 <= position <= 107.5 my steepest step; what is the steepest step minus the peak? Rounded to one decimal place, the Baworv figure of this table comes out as -46.7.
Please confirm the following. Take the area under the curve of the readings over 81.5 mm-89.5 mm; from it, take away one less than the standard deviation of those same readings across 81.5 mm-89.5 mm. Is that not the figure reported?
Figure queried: 398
